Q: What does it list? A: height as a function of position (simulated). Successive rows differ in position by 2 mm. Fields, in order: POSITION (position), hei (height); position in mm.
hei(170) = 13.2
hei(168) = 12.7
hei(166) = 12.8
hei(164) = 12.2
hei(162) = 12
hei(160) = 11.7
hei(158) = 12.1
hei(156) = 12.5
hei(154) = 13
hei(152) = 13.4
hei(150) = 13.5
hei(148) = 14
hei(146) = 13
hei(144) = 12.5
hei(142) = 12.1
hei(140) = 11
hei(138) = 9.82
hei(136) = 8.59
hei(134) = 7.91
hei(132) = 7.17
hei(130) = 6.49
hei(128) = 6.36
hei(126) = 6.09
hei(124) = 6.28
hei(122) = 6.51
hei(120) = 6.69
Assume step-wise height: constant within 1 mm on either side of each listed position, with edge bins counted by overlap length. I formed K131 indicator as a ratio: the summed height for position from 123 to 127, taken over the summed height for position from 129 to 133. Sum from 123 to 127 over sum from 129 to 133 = 0.9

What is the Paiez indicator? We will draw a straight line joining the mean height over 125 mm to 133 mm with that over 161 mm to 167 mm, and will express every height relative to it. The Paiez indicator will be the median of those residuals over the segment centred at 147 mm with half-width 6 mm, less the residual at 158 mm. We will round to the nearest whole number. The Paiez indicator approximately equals 3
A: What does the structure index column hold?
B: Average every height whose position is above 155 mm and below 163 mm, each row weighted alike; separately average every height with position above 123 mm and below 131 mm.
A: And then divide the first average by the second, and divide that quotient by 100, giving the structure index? 0.019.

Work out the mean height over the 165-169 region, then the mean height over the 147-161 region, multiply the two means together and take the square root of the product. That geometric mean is 12.8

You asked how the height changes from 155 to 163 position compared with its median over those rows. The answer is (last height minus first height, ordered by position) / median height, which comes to 0.0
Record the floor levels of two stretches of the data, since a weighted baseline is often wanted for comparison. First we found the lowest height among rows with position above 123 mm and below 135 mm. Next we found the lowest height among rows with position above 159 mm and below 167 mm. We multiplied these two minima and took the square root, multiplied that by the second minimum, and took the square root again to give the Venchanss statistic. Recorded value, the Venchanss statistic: 9.9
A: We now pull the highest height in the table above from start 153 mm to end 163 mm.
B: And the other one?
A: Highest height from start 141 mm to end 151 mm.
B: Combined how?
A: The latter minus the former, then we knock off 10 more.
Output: -9.0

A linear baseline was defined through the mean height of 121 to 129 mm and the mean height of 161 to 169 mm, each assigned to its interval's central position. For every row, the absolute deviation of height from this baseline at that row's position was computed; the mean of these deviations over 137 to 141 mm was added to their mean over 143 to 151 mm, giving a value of 6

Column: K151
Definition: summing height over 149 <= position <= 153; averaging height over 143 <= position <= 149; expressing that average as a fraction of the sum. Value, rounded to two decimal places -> 0.49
